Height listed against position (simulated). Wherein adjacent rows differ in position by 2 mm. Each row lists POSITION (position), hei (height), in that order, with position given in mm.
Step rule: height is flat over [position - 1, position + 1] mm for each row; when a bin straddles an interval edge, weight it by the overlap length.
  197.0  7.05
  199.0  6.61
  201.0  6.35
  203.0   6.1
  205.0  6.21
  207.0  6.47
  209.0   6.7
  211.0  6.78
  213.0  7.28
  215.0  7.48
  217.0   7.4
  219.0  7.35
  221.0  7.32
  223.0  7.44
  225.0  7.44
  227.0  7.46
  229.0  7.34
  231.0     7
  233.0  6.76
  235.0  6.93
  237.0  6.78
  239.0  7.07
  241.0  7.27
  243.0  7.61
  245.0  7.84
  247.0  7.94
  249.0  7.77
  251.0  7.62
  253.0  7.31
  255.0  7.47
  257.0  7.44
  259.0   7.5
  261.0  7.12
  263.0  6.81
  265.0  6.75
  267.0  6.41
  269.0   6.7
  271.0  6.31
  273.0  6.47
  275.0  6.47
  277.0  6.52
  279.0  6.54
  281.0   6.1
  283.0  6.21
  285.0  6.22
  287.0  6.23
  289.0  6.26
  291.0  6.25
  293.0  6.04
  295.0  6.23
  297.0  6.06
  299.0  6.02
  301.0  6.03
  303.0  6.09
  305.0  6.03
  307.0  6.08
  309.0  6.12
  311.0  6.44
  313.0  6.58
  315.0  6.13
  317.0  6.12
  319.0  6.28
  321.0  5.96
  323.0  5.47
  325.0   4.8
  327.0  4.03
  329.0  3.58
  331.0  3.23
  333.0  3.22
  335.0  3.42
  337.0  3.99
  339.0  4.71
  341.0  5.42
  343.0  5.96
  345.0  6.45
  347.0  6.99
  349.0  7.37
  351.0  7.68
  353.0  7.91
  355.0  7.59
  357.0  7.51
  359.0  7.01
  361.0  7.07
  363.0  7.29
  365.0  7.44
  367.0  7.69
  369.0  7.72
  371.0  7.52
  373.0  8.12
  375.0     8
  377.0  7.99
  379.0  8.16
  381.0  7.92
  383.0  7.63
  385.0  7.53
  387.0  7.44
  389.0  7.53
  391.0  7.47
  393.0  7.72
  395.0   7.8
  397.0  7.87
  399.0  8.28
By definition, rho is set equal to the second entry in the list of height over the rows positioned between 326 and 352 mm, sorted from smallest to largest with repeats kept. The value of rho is 3.23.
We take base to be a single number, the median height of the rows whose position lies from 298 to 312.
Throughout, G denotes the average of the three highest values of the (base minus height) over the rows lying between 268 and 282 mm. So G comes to -0.2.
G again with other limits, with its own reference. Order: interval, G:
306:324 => 0.2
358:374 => -1.0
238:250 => -1.2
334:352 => 2.0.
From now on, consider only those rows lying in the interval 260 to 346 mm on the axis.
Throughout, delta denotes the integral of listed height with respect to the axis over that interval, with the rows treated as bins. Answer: 500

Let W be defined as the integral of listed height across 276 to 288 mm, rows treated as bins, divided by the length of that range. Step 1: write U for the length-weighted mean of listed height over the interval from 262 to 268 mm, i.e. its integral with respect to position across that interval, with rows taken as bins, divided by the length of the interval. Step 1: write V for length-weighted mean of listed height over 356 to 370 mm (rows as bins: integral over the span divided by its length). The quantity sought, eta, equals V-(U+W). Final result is -5.6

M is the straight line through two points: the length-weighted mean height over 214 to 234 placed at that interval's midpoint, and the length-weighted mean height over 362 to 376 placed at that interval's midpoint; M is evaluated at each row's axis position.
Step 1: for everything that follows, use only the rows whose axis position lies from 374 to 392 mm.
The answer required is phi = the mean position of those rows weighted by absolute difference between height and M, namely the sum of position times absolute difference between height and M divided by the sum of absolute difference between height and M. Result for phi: 382.4 mm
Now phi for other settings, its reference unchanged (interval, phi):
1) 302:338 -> 324.8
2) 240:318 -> 289.4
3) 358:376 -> 365.2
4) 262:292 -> 278.6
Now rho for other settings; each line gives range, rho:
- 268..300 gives 6.04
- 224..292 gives 6.21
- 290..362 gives 3.23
